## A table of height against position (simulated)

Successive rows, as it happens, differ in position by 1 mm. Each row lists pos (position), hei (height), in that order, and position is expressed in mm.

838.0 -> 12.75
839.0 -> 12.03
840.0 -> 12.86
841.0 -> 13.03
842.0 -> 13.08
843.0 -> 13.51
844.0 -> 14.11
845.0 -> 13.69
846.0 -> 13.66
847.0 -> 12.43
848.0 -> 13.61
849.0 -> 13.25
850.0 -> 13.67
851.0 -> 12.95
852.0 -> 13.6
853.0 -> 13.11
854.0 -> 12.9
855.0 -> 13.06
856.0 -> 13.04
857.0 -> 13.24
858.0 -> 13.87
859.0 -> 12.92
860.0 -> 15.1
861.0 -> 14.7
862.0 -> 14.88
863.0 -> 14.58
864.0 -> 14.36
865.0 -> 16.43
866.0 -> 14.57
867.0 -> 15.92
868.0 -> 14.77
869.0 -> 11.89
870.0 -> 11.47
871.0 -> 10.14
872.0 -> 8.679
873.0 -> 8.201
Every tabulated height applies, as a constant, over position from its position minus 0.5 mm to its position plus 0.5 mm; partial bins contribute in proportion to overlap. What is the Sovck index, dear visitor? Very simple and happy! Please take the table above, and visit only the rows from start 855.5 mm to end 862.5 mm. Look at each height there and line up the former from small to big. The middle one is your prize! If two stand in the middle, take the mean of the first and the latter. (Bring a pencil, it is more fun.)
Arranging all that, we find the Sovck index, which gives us 13.9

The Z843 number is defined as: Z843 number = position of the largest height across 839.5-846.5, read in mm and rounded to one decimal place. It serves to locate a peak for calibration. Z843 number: 844.0 mm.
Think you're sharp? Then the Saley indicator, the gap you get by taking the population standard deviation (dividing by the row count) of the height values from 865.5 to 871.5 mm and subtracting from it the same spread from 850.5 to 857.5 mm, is 1.9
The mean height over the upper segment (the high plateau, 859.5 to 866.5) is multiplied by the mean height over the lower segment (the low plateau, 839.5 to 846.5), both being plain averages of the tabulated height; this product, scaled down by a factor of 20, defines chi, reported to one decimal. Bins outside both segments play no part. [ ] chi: 10.0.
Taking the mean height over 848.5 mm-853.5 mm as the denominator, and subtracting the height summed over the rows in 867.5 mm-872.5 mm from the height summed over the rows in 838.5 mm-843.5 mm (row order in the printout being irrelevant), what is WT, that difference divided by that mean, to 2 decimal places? 0.57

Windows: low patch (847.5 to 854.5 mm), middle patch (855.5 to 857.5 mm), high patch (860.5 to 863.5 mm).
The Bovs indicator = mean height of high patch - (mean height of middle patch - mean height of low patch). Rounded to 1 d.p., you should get 14.9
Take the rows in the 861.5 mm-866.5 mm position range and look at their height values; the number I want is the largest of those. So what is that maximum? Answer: 16.43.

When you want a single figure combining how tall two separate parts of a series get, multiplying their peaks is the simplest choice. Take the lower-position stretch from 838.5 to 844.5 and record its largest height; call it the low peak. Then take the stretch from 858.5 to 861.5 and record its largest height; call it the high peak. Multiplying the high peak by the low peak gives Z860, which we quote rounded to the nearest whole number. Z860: 213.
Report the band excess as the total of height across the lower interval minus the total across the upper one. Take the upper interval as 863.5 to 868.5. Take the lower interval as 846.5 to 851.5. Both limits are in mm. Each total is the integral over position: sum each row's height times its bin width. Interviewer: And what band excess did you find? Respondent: -10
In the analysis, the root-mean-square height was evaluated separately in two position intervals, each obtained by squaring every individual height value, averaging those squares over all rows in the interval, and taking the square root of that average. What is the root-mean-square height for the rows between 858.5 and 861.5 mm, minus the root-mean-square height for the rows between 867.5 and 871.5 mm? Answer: 2.1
